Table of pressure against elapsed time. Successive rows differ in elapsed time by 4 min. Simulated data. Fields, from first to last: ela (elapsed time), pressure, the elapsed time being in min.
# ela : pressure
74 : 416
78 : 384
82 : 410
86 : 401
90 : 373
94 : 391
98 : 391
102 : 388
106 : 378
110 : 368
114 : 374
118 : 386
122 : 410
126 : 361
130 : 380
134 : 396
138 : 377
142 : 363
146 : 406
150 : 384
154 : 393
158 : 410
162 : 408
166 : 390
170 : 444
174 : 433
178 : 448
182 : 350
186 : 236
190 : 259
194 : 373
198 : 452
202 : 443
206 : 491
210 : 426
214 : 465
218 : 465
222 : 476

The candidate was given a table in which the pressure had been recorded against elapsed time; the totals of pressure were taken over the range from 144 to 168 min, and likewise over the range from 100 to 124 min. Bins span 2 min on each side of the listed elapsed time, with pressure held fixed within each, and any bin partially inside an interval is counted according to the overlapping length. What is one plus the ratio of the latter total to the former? 1.96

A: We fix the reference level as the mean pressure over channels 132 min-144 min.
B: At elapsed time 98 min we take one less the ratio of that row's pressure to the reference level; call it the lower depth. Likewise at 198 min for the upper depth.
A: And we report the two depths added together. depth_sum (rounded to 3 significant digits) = -0.226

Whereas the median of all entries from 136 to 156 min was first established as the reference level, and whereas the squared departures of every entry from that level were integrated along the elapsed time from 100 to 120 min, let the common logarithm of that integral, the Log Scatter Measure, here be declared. 3.2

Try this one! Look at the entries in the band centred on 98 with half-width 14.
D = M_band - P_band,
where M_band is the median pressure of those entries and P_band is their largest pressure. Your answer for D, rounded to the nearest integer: -13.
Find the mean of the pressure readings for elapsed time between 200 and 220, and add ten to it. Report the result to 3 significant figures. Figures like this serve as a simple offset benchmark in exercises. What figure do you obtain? 468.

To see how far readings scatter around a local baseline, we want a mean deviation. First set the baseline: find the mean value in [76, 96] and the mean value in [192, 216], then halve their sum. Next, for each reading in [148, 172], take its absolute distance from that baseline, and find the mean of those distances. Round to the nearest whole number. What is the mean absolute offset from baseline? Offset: 21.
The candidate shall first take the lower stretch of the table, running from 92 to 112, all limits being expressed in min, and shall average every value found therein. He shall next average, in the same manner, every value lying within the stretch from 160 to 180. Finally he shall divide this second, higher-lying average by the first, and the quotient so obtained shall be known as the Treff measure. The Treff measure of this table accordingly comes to 1.11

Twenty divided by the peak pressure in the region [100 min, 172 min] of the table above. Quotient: 0.045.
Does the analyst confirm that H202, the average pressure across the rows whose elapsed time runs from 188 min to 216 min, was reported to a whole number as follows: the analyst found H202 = 416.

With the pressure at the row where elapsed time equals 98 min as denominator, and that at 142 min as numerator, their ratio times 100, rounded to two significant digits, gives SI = 93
